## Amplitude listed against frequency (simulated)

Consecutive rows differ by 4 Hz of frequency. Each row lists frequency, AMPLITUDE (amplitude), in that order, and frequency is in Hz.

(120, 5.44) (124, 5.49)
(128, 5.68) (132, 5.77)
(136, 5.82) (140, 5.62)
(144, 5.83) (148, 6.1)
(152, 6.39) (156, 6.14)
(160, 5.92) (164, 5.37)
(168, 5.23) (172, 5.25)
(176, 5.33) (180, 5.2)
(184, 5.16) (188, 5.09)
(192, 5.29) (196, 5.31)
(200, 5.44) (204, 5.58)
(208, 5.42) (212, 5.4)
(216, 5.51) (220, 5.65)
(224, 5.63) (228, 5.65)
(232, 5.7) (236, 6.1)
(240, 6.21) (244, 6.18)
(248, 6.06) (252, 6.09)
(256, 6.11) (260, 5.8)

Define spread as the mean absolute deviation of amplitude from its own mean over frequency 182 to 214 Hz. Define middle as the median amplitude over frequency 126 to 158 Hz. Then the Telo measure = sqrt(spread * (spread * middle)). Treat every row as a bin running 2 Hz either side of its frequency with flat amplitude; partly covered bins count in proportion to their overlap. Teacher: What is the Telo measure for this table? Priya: 0.30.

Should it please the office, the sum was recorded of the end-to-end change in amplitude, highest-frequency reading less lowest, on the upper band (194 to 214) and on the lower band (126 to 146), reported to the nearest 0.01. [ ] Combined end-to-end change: 0.24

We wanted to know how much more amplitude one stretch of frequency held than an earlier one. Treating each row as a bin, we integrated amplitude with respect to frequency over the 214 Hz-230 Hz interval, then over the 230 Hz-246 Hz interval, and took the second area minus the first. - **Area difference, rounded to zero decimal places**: 7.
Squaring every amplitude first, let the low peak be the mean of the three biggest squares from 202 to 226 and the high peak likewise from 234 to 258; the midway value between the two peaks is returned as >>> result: 35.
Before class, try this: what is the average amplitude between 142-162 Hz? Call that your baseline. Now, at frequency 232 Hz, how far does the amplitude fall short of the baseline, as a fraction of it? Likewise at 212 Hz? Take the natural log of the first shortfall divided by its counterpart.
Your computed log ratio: -0.59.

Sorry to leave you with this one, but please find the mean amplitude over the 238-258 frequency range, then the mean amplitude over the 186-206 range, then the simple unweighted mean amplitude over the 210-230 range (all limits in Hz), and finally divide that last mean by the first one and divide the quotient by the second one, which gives 0.170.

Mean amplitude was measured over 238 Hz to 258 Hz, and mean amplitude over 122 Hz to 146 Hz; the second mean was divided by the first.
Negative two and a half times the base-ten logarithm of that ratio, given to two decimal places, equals 0.08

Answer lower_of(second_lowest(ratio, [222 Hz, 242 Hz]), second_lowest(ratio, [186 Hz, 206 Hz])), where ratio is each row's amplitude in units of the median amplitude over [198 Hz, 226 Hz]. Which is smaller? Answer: 0.960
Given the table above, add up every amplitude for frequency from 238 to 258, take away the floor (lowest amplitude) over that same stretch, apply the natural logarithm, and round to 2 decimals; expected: 3.20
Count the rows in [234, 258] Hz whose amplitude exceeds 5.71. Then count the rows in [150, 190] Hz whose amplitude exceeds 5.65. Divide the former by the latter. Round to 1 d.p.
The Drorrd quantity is 2.0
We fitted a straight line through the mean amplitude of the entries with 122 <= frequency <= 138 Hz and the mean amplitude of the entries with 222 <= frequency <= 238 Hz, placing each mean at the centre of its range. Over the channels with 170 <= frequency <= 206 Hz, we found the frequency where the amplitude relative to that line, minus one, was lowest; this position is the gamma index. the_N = 188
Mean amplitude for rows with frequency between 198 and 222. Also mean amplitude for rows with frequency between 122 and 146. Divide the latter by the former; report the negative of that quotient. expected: -1.04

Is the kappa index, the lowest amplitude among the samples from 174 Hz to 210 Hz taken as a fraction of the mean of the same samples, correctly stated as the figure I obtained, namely 0.96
